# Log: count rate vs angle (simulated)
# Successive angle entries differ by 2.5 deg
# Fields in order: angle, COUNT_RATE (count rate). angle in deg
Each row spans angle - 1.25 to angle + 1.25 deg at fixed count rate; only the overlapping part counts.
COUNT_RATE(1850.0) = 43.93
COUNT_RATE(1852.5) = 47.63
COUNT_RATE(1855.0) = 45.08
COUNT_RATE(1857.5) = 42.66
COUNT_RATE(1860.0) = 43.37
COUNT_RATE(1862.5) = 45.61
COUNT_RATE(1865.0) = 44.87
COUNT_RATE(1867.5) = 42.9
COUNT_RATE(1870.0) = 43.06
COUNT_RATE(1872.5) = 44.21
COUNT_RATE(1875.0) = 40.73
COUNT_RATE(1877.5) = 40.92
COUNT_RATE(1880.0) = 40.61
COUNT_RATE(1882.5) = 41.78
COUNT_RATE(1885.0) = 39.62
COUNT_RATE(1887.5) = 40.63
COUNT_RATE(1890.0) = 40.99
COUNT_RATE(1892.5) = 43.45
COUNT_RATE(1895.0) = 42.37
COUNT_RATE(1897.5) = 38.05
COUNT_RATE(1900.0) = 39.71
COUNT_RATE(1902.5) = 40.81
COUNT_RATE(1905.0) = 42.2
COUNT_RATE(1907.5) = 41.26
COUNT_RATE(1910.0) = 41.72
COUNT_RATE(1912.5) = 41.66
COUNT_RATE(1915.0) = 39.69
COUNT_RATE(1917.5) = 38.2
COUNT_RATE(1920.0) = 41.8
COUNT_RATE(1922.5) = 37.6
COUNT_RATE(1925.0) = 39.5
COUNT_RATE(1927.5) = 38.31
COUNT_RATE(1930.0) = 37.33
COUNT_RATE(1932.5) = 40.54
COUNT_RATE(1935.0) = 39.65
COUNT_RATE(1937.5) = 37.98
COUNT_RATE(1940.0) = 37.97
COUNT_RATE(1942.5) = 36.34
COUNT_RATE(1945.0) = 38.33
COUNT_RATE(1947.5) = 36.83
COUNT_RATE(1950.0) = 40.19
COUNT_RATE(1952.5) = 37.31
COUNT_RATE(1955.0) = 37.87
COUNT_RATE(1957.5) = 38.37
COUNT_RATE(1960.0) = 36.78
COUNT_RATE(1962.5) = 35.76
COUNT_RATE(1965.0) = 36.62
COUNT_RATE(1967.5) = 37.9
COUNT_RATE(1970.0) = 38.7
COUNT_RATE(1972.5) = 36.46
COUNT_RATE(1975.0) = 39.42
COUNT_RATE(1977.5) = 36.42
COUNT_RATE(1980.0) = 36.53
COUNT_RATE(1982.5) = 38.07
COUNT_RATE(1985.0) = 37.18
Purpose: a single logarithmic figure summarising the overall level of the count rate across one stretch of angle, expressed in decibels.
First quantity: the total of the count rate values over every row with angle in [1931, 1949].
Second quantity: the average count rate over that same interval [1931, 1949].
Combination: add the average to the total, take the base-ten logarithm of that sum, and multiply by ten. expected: 25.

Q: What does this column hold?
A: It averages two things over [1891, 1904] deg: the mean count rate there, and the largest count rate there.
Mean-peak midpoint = 42.2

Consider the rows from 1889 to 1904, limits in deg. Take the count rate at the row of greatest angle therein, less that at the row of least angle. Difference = -0.2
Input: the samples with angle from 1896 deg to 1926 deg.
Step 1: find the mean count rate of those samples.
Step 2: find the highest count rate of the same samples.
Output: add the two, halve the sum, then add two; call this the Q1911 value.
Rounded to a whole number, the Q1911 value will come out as 43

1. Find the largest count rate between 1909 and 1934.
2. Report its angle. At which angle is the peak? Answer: 1920.0 deg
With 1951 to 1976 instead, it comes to 1975.0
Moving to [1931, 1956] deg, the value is 1932.5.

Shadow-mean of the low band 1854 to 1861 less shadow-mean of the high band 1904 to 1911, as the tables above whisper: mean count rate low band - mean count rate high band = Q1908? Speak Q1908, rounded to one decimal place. 2.0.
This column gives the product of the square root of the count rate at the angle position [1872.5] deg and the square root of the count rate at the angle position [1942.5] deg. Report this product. 40.1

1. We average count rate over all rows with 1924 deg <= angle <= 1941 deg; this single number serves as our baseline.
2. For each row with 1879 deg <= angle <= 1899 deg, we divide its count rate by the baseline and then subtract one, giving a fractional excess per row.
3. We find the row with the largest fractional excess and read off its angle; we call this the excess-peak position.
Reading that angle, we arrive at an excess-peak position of 1892.5 deg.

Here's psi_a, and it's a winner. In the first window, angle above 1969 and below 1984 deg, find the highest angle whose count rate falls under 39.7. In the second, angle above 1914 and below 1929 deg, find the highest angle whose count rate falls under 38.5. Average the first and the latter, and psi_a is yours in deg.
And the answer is 1955.0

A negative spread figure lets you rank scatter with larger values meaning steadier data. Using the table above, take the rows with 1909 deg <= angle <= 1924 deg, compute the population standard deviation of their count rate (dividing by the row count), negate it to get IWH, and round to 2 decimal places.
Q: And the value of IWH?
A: -1.73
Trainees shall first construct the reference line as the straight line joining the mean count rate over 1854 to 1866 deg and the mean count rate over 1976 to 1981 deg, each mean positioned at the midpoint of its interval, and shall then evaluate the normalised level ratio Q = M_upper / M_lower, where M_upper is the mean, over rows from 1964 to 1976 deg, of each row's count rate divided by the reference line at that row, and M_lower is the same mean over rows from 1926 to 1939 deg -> 1.04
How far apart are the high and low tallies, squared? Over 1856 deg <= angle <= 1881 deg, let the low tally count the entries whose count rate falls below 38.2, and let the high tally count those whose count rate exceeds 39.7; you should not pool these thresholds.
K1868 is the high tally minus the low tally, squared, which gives 100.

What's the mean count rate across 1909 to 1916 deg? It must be 41.0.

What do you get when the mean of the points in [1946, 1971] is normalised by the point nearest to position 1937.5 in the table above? 0.99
